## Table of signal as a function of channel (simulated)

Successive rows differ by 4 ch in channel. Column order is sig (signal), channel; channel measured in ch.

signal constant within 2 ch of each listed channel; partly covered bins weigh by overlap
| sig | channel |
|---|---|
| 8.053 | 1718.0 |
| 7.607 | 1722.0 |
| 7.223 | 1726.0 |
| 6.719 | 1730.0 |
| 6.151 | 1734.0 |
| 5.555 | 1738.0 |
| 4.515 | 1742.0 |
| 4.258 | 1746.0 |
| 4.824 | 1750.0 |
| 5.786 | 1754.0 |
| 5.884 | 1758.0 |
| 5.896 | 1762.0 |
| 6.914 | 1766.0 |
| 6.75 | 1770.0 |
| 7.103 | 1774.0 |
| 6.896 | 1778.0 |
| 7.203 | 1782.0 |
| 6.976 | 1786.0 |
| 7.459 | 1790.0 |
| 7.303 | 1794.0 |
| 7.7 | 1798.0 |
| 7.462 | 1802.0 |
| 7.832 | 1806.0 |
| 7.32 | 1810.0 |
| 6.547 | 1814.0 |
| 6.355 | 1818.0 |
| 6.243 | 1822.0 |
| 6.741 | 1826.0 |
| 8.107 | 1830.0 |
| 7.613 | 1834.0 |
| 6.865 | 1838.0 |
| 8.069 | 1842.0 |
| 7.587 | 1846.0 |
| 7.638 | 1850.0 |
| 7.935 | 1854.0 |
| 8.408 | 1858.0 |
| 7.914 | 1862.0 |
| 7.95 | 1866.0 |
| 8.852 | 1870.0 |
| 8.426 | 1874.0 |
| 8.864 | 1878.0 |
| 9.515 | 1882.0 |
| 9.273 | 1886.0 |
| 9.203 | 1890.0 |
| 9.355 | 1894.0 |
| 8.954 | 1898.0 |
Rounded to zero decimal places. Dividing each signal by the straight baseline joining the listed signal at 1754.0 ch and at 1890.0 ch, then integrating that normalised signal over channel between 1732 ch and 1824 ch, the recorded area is 93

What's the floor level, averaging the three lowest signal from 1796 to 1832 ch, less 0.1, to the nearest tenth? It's 6.3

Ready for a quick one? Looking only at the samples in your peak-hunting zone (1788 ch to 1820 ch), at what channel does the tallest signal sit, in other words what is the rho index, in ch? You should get 1806.0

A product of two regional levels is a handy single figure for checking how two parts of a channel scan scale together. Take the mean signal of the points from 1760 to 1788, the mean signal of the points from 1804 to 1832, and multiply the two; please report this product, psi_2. 48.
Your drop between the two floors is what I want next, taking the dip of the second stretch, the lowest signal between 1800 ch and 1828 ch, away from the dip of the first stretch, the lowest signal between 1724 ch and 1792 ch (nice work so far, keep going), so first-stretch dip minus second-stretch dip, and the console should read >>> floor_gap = -2.0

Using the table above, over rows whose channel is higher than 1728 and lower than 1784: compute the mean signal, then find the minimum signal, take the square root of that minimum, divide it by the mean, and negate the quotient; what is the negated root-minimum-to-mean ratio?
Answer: -0.342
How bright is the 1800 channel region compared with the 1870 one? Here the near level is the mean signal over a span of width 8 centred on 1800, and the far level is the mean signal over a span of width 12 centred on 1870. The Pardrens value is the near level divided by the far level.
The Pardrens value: 0.90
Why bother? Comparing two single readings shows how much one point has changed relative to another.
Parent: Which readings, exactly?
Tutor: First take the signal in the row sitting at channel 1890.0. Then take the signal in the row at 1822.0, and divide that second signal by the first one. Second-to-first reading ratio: 0.68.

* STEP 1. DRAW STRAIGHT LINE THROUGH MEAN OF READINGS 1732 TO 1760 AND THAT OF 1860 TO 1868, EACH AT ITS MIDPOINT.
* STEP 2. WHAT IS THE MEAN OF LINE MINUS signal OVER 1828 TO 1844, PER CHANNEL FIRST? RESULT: -0.4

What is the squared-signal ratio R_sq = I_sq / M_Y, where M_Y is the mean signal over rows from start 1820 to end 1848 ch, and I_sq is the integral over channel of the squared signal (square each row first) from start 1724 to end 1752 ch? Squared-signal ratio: 125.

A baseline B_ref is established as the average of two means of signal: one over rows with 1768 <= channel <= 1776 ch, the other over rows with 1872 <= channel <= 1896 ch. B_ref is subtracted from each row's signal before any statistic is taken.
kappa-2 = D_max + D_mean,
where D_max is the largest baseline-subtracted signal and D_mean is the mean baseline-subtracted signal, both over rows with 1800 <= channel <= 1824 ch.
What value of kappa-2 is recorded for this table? -1.2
